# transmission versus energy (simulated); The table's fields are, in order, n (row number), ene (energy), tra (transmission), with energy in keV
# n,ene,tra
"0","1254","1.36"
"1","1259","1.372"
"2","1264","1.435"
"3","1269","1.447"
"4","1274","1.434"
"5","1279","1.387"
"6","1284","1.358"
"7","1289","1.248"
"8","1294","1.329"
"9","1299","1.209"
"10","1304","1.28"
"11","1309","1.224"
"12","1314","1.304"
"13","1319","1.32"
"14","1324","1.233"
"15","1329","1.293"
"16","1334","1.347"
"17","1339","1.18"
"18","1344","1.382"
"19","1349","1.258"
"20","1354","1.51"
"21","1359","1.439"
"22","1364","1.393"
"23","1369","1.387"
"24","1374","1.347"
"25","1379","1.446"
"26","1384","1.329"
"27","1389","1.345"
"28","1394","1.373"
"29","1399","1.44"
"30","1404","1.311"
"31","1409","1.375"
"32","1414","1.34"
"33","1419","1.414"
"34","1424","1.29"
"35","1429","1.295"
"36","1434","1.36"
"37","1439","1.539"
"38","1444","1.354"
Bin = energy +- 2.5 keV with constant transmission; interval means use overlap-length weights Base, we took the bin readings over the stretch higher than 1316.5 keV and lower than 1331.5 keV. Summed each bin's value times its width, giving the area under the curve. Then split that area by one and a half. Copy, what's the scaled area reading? 13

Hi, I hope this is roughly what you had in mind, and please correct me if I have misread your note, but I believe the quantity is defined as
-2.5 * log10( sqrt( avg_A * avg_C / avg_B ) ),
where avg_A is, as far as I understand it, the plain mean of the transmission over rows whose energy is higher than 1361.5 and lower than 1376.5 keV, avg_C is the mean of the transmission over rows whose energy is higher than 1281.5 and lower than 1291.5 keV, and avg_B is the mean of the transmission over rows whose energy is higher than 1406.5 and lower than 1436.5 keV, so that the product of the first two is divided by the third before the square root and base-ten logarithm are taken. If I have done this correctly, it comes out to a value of -0.156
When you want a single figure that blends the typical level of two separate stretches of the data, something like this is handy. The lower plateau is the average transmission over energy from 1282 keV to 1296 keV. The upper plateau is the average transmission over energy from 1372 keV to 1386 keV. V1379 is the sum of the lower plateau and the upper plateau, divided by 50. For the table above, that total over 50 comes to 0.0537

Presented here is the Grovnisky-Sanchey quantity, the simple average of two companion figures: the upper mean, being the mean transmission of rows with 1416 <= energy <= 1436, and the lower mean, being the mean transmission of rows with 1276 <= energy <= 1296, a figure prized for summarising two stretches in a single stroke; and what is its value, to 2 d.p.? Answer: 1.34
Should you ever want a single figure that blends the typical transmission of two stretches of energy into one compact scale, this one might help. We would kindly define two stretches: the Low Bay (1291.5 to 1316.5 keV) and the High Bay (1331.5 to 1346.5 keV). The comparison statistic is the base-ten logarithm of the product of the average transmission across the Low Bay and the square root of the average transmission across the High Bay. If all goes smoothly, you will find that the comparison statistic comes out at 0.161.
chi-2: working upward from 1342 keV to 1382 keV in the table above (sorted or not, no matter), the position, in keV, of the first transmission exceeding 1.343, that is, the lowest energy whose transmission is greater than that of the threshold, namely 1344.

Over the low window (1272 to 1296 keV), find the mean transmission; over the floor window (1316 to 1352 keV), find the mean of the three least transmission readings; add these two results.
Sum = 2.57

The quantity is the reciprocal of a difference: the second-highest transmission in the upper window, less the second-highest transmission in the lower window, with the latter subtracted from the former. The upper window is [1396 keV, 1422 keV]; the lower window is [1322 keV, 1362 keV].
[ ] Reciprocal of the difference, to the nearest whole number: -40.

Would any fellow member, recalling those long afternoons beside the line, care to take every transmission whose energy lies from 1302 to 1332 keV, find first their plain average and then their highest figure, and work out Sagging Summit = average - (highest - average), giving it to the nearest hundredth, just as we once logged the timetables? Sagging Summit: 1.23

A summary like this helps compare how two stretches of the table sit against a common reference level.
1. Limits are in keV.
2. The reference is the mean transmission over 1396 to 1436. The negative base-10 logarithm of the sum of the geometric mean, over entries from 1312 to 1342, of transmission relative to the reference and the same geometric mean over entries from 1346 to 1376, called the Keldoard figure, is -0.294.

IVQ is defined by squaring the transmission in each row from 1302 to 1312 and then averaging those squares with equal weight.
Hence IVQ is 1.57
